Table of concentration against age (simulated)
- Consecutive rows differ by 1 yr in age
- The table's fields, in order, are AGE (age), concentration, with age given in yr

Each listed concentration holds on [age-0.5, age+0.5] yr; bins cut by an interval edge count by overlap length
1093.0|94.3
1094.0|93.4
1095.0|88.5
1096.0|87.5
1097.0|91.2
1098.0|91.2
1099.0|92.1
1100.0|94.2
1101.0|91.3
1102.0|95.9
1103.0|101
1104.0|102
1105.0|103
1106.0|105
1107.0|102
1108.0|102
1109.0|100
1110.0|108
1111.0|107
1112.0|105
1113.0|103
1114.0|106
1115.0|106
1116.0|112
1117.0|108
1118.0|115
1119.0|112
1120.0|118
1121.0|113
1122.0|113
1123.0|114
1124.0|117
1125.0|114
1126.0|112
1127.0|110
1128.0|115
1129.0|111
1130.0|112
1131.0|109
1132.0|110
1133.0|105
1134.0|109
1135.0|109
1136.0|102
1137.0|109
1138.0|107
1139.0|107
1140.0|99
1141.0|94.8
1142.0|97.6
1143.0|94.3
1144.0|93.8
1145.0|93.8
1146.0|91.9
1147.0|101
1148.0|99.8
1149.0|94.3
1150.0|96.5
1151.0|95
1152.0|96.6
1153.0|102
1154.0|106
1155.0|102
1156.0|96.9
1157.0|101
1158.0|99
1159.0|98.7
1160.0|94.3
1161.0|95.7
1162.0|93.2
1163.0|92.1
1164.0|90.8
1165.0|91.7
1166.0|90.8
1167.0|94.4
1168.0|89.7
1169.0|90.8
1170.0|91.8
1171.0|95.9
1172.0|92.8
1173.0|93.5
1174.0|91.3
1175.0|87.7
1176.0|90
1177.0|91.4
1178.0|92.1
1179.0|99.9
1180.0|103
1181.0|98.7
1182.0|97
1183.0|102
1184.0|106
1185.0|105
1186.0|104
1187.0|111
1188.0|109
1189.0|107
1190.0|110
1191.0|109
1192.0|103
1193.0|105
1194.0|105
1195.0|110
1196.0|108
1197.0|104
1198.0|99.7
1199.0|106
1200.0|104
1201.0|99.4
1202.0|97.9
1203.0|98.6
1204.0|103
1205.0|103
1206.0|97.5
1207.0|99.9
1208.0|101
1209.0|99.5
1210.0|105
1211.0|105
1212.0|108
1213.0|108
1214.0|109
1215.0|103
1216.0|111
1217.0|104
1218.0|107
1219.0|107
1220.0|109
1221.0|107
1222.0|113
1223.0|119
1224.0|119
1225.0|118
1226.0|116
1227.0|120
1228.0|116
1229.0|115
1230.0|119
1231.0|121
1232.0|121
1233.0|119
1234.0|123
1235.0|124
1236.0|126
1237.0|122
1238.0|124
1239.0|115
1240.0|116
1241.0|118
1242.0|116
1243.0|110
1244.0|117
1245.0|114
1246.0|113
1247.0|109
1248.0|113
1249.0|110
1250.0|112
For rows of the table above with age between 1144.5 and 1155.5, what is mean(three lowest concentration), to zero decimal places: 93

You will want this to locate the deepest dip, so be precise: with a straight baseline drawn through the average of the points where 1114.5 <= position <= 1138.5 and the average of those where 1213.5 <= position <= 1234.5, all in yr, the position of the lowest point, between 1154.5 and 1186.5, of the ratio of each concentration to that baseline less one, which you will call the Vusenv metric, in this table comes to 1175.0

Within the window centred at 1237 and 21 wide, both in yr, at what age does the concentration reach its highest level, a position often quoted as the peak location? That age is 1236.0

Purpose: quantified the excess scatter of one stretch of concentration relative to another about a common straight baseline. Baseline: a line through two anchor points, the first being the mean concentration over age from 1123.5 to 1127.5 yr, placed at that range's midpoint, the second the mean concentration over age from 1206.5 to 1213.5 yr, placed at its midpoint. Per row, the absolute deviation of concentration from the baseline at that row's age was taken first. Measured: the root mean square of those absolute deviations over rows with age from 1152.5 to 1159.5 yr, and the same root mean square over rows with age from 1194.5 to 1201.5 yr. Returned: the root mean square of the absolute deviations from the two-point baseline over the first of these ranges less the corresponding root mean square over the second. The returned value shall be 5.8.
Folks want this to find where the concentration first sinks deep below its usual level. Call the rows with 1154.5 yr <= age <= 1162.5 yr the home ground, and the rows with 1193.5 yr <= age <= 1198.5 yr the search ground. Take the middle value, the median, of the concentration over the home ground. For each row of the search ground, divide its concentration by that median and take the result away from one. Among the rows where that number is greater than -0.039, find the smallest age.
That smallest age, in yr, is 1198.0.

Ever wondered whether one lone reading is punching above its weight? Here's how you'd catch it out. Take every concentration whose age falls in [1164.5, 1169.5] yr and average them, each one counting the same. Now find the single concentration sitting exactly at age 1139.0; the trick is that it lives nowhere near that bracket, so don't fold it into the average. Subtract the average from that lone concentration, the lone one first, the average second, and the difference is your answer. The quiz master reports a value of 16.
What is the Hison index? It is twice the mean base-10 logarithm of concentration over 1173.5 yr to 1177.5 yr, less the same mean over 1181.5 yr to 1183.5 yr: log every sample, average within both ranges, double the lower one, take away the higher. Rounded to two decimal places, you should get 1.91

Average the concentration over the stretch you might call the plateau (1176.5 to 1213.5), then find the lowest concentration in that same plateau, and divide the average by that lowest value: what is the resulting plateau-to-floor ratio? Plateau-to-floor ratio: 1.13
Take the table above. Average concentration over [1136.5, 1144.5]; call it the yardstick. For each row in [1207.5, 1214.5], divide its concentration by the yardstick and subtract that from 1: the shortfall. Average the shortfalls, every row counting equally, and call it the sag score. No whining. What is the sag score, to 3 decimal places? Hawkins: -0.047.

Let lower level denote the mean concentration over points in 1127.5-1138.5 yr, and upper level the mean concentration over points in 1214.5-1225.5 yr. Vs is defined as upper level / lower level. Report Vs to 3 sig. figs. 1.02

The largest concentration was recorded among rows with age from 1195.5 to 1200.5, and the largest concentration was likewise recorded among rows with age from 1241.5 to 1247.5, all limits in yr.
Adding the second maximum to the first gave 225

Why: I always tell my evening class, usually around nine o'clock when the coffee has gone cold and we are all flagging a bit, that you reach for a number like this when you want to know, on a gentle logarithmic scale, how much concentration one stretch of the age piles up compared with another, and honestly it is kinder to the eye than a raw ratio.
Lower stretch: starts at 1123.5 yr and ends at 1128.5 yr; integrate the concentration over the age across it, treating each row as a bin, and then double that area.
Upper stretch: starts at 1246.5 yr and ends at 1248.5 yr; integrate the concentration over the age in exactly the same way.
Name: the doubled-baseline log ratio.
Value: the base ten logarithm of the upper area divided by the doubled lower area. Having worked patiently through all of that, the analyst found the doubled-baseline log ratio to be -0.7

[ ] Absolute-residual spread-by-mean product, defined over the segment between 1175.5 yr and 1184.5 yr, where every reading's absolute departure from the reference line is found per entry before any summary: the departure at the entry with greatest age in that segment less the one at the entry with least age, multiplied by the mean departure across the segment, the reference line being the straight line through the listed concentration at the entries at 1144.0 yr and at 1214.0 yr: -35.6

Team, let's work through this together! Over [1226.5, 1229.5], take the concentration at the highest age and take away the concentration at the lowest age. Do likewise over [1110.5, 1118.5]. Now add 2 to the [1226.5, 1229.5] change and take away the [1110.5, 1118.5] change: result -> -11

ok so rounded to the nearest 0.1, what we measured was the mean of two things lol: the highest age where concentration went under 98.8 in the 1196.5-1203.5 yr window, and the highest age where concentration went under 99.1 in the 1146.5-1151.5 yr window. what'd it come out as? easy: 1177.0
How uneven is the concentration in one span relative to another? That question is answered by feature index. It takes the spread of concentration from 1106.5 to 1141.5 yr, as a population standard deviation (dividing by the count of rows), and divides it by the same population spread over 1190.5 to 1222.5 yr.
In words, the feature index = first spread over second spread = 1.3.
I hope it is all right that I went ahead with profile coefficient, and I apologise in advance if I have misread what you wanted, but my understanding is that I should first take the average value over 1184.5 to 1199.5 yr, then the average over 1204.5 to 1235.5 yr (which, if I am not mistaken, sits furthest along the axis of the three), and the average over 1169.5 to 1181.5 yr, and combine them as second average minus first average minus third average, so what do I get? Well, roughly -89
